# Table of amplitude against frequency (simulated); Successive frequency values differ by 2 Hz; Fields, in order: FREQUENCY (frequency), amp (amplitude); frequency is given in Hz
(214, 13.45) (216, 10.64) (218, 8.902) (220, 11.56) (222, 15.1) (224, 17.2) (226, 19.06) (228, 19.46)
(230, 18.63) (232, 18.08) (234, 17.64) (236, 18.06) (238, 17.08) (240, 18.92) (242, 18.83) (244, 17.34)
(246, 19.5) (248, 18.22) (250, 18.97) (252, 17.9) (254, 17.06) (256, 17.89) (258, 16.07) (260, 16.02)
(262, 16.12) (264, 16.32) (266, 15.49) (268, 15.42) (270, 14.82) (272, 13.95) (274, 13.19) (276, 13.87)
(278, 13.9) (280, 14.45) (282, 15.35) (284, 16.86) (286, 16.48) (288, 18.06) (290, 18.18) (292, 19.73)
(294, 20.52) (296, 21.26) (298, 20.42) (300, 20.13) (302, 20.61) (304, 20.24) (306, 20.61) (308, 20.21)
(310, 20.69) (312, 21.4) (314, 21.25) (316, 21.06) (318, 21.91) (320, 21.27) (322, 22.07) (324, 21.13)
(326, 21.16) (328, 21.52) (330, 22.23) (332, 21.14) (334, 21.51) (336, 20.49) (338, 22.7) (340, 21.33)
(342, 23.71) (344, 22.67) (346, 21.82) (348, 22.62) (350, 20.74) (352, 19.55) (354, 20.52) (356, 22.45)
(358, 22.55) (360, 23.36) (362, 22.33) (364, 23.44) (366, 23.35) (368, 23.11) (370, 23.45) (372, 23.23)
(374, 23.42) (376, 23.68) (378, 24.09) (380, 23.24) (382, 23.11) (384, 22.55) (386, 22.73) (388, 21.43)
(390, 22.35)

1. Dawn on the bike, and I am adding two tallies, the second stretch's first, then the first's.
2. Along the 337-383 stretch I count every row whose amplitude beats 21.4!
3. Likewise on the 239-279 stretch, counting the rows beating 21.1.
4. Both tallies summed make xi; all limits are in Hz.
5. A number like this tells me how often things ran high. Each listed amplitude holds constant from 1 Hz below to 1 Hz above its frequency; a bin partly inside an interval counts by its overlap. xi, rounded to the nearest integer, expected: 19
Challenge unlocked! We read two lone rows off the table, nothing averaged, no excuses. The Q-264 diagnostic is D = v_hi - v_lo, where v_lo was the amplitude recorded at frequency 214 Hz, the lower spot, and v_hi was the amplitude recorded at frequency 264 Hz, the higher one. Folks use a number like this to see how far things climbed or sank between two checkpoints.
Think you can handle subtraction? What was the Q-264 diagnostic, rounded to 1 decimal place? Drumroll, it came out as 2.9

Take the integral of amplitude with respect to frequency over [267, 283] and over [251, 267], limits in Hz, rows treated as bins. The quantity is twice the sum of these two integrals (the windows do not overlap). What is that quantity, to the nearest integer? 991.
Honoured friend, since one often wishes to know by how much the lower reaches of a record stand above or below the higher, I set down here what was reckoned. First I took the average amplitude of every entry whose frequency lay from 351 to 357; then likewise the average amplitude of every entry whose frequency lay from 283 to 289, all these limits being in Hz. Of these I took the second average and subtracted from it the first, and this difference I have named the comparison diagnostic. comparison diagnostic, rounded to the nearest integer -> -4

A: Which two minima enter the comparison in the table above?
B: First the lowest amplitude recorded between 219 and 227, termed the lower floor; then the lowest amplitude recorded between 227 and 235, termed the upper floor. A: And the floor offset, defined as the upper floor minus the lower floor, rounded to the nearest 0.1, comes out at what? 6.1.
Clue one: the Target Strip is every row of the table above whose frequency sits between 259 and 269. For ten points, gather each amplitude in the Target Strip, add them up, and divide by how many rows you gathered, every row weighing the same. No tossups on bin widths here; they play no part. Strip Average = 15.9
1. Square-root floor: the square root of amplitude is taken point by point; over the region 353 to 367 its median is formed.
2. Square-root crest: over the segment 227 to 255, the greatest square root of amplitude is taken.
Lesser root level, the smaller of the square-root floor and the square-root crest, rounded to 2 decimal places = 4.42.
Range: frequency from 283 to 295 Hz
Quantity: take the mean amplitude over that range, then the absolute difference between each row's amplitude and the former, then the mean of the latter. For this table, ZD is 1.2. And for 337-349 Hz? 0.6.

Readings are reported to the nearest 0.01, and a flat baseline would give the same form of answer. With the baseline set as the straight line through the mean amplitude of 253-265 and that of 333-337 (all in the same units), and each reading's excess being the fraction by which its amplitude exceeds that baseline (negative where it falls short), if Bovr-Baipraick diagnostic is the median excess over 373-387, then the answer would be -0.02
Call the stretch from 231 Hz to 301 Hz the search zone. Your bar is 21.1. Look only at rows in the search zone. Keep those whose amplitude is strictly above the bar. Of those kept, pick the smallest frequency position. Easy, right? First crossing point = 296 Hz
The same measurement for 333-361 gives 334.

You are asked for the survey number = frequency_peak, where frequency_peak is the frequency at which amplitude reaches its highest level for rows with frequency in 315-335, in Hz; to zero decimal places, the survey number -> 330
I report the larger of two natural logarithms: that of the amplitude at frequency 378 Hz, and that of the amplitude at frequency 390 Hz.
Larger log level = 3.18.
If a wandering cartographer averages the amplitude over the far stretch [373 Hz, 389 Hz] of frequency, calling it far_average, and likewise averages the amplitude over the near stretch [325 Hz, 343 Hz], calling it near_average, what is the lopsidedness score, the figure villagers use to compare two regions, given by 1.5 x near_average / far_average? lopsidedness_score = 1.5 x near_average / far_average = 1.42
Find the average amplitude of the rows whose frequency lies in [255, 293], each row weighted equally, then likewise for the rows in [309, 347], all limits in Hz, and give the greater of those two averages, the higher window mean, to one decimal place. 21.6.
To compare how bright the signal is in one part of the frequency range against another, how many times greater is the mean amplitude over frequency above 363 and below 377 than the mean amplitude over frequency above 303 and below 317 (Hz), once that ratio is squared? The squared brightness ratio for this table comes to 1.27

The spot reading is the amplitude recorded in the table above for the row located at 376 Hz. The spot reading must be 23.68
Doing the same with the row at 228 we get 19.46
